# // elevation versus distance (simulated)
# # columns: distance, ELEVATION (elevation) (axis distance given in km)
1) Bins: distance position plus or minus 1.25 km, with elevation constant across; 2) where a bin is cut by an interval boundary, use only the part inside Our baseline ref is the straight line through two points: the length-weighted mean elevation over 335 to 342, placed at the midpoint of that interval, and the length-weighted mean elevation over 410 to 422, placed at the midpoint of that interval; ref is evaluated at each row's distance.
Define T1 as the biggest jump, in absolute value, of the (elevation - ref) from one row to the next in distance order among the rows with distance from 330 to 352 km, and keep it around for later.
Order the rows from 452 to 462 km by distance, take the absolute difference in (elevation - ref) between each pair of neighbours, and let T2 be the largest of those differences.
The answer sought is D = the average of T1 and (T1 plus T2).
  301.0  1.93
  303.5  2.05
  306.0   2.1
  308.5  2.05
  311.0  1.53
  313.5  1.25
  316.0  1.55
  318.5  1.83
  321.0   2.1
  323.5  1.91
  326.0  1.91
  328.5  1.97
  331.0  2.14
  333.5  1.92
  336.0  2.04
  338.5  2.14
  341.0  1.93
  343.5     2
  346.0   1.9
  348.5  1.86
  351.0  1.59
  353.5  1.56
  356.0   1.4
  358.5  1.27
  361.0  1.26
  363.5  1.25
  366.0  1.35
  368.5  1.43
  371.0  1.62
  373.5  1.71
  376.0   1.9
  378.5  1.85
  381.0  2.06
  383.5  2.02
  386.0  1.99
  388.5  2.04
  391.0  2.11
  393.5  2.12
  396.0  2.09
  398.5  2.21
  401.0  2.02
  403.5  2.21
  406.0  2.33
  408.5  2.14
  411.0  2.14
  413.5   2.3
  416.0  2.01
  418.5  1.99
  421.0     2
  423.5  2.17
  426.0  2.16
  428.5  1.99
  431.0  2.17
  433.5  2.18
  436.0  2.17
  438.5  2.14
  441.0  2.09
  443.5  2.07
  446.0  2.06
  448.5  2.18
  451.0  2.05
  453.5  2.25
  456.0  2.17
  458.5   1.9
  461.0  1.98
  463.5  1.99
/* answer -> 0.41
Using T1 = 0.272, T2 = 0.27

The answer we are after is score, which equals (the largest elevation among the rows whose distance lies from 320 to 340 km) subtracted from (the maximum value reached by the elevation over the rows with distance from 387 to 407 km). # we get 0.2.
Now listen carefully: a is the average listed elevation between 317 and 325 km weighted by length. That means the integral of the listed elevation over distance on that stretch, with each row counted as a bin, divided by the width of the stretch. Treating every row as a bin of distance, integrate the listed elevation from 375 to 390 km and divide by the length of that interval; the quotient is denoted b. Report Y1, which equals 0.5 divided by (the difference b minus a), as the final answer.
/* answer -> 11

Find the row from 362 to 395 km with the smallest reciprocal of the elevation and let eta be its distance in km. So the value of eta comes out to 393.5 km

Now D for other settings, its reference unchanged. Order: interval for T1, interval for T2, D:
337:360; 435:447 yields 0.30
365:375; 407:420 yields 0.33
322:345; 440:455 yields 0.32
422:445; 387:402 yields 0.27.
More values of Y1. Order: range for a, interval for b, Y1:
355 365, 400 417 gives 1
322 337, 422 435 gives 3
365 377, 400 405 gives 1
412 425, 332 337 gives -4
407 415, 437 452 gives -5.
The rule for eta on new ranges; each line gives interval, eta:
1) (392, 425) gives 406.0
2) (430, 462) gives 453.5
